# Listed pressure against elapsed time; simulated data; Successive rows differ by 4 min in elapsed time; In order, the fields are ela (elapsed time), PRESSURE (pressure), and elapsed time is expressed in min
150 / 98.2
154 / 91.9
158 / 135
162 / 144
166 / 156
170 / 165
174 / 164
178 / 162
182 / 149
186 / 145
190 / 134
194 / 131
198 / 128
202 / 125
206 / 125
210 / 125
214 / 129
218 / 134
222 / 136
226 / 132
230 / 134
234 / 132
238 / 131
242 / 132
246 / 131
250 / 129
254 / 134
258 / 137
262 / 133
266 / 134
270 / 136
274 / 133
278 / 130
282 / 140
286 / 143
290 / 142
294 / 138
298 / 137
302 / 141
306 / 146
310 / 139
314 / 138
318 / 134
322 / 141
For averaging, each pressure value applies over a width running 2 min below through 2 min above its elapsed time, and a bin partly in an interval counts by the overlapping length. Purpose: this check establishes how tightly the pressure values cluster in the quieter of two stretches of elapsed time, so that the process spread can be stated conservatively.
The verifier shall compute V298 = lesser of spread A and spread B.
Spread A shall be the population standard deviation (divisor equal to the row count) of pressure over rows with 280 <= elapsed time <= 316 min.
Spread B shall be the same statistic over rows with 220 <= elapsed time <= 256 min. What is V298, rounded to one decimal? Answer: 1.9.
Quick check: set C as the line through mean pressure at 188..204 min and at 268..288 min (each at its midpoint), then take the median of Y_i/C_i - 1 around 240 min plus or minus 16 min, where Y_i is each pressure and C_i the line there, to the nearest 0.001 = -0.008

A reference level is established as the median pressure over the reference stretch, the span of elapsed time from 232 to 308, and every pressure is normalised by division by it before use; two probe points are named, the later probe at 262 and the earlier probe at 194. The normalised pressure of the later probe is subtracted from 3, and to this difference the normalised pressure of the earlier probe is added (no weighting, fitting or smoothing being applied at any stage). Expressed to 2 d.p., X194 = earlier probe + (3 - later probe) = 2.99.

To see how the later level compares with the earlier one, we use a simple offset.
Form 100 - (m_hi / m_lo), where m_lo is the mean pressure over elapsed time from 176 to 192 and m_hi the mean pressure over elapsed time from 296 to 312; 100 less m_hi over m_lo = 99.0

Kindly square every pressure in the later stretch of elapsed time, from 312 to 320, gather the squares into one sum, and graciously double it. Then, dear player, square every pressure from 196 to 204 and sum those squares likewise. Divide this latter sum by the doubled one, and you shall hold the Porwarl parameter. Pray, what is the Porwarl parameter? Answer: 0.433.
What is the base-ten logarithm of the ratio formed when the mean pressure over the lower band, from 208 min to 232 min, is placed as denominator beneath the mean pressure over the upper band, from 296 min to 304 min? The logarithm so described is 0.024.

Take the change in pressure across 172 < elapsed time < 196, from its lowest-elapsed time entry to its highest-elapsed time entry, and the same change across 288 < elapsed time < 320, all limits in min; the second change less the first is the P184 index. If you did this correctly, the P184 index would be 25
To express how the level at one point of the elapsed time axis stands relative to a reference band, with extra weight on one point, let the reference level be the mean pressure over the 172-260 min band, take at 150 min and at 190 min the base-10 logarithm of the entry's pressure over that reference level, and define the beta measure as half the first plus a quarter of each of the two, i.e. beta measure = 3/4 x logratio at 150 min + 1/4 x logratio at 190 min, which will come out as -0.11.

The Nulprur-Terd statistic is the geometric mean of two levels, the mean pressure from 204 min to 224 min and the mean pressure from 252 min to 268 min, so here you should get 132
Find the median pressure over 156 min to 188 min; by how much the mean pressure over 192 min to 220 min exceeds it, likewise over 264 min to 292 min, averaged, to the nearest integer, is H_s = -20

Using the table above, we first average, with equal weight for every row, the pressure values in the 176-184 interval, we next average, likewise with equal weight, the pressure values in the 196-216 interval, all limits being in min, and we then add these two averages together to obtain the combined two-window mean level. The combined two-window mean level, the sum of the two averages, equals 282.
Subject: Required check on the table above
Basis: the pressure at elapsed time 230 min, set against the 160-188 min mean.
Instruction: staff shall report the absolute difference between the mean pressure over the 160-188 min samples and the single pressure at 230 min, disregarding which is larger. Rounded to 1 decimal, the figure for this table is 21.0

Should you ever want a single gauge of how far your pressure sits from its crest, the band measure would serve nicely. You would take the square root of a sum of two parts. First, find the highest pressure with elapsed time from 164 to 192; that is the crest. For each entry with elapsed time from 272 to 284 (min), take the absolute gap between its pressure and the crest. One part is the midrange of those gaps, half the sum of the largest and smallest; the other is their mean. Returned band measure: 7.8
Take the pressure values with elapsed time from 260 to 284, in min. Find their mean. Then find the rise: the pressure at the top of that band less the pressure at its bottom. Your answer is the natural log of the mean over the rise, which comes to 3.0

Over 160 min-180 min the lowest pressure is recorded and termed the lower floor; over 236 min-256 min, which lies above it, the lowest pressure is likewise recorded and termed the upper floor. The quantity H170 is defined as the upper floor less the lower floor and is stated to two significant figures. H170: -15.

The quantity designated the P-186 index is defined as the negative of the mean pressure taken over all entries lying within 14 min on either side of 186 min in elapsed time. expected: -145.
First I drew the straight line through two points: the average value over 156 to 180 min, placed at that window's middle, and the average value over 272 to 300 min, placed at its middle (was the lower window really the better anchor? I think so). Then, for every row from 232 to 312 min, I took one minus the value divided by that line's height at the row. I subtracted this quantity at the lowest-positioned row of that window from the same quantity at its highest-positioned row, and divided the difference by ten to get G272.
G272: -0.013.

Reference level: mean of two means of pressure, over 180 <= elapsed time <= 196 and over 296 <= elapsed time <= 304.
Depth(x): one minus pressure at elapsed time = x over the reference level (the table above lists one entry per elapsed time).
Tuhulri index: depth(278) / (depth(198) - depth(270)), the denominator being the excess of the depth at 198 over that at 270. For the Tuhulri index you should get 1.2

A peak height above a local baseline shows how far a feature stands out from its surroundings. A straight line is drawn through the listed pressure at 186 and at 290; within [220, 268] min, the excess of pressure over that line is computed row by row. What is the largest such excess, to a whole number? -6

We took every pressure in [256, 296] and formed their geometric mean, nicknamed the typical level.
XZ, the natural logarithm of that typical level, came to 4.917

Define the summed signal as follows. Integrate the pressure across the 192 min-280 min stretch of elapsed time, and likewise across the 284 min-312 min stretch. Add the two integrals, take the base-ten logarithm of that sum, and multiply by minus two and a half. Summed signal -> -10.5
